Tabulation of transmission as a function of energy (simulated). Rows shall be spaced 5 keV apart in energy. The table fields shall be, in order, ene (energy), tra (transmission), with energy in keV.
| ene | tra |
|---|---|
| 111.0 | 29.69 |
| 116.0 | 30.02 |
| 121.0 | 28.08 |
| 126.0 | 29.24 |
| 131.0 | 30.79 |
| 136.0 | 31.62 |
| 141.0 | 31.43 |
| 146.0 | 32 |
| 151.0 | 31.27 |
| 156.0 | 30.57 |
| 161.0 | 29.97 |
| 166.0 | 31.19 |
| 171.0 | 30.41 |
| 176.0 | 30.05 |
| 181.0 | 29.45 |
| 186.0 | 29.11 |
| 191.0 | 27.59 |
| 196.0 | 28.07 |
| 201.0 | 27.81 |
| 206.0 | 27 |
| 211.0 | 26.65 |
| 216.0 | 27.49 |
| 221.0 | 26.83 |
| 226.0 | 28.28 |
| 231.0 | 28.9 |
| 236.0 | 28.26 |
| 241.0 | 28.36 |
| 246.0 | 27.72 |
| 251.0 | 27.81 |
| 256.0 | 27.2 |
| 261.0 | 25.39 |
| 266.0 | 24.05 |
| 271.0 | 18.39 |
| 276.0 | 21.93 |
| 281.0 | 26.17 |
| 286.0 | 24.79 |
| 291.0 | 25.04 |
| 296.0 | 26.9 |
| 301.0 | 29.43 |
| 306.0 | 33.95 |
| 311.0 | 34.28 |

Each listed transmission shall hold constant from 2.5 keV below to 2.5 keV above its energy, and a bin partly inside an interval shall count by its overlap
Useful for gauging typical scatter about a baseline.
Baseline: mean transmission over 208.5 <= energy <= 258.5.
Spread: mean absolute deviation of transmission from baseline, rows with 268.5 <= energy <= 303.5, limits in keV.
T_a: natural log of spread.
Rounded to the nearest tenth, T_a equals 1.3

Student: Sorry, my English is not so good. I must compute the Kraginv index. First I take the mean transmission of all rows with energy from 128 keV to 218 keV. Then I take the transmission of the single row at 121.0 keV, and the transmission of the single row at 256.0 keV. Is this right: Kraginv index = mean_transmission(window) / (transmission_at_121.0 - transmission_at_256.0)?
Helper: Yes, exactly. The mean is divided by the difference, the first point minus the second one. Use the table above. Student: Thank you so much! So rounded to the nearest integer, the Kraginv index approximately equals 34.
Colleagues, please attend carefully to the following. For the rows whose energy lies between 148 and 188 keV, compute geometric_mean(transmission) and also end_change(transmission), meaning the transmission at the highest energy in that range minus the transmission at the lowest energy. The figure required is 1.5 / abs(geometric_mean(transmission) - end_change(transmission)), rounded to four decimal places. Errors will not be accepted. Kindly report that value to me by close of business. 0.0463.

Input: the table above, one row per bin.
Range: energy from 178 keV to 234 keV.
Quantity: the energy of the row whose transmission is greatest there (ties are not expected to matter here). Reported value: 181.0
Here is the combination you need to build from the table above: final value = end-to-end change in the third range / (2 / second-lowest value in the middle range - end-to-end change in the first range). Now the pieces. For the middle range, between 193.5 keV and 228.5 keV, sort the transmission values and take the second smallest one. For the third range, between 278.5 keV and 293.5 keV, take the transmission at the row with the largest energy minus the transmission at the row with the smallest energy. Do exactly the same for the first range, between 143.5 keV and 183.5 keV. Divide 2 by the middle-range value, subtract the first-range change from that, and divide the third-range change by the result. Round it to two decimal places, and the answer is -0.43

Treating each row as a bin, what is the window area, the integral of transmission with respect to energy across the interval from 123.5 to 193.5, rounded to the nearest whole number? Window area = 2123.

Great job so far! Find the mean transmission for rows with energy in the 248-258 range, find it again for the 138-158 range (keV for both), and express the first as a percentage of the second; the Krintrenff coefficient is 88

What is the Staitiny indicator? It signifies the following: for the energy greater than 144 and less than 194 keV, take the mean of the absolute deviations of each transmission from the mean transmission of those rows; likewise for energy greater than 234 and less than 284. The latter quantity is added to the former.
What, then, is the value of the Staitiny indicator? 3.40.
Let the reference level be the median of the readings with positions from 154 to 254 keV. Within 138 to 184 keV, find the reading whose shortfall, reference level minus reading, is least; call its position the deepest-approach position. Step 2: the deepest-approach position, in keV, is 146.0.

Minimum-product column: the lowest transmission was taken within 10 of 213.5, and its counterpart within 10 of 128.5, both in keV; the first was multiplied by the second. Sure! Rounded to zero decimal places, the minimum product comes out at 748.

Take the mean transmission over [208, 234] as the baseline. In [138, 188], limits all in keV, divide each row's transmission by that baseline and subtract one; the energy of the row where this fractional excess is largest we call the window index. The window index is 146.0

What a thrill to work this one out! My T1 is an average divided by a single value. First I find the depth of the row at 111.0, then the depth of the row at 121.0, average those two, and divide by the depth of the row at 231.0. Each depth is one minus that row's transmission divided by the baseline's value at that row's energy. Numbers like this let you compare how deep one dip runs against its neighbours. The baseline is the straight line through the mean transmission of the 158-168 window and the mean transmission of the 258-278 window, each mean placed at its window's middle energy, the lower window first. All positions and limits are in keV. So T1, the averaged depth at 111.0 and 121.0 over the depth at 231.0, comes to -1.1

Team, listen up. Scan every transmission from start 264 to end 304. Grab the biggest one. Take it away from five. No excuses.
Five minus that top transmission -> -24.4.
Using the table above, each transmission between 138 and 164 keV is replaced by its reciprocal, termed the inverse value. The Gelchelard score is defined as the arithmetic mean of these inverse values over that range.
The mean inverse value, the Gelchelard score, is 0.032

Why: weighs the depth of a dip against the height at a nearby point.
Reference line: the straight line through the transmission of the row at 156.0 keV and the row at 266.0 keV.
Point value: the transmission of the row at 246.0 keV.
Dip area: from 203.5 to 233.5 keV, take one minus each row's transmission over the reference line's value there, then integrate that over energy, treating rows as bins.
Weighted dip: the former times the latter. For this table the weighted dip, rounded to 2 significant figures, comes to -21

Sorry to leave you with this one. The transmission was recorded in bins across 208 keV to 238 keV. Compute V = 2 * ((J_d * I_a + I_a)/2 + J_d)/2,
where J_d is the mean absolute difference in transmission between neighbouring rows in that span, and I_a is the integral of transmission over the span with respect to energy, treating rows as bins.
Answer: 767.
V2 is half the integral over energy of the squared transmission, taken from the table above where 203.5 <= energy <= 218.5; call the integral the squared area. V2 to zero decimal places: 5487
